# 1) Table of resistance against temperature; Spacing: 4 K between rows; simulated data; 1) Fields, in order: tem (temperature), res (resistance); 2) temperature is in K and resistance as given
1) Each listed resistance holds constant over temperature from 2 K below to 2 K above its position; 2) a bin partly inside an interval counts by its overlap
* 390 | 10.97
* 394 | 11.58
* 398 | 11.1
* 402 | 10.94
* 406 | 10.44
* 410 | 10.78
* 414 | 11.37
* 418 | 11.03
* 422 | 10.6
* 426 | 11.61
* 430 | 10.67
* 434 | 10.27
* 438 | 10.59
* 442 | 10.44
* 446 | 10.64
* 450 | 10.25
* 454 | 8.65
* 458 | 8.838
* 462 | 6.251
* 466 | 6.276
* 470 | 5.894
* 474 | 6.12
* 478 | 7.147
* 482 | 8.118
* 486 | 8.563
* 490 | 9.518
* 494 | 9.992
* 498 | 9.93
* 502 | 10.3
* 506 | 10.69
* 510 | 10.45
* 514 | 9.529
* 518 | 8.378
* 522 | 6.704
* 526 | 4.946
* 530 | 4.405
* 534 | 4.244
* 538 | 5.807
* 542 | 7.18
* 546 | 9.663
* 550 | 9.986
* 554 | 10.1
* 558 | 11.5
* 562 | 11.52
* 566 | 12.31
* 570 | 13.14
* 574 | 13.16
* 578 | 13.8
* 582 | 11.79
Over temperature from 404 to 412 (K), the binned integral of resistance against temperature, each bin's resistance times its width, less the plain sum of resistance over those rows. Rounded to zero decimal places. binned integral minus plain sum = 64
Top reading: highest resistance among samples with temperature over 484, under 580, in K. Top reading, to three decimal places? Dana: 13.800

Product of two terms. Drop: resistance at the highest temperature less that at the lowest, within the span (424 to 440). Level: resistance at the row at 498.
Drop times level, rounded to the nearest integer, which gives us -10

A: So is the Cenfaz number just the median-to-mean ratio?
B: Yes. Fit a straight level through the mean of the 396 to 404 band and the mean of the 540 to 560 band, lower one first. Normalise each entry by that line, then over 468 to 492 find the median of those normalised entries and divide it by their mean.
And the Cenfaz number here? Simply 1.01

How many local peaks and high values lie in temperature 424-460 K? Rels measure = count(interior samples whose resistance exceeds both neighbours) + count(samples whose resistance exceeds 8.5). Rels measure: 11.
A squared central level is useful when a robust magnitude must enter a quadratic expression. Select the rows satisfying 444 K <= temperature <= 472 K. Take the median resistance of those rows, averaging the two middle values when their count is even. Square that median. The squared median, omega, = 75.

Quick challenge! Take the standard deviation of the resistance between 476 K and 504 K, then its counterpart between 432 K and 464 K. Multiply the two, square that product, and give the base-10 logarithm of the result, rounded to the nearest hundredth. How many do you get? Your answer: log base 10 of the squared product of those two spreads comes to 0.37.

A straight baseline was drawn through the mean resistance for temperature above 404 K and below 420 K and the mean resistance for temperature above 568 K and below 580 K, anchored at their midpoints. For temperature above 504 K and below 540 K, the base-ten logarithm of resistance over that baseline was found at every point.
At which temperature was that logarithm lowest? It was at 534 K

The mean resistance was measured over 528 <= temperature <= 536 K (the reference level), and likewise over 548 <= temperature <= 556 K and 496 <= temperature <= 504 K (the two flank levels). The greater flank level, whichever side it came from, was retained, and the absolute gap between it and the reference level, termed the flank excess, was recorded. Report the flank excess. 5.8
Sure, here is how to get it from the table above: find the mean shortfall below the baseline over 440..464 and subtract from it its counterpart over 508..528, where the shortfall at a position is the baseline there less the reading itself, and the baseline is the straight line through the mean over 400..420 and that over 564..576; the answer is -1.98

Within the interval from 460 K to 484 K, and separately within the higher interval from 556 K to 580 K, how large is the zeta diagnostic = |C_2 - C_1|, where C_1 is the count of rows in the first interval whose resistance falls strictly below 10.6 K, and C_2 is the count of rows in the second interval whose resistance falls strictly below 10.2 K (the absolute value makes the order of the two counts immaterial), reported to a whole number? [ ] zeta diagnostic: 6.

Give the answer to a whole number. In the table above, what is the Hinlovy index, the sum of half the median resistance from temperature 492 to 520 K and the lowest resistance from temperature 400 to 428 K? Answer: 15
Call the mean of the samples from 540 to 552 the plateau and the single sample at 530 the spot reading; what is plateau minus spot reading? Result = 4.5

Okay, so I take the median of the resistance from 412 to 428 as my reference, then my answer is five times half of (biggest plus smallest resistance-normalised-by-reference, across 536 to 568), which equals 4.0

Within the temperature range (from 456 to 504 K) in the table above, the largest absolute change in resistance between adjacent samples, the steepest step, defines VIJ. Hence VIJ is 2.59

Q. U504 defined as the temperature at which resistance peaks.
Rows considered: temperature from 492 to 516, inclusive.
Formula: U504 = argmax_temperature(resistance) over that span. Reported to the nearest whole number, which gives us 506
